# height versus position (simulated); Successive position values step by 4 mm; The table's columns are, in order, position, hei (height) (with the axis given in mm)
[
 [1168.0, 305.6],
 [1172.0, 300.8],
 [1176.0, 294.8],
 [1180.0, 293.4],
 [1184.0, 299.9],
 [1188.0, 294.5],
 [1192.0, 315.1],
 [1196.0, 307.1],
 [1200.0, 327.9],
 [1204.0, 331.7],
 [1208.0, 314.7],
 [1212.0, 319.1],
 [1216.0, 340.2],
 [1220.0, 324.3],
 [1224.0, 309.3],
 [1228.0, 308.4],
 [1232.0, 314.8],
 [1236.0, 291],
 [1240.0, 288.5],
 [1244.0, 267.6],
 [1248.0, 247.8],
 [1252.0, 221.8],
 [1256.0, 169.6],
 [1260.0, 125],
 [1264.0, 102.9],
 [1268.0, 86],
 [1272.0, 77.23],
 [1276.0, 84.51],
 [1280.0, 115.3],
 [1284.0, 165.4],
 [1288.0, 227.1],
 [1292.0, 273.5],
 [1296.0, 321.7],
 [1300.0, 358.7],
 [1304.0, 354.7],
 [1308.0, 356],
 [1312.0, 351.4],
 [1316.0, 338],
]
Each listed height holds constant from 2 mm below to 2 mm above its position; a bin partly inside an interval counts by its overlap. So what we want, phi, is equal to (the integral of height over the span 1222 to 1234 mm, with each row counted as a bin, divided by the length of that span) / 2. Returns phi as 155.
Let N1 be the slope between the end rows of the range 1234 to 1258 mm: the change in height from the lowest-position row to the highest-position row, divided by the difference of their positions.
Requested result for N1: -6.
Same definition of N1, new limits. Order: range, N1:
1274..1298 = 12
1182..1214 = 1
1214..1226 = -4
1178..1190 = 0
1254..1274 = -6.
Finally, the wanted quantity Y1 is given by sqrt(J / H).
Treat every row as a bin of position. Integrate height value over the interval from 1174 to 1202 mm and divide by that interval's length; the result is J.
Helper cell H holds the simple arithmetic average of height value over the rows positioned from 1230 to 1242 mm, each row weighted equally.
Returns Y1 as 1.01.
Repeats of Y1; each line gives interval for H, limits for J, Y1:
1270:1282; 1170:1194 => 1.80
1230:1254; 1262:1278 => 0.57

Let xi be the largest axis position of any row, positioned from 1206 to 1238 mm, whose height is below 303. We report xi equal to 1236.0 mm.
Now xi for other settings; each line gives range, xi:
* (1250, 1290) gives 1288.0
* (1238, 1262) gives 1260.0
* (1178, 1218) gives 1188.0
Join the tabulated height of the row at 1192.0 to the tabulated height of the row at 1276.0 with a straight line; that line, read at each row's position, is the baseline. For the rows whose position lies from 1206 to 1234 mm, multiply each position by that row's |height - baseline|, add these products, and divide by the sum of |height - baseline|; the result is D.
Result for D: 1221.8 mm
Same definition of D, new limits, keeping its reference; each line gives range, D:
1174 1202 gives 1183.9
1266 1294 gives 1287.1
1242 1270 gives 1250.6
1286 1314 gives 1301.7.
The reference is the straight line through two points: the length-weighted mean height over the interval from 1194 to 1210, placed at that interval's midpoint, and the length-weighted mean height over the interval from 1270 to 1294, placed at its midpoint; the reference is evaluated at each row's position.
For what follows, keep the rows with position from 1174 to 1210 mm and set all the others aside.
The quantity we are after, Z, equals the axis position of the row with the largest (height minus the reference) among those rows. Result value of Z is 1204.0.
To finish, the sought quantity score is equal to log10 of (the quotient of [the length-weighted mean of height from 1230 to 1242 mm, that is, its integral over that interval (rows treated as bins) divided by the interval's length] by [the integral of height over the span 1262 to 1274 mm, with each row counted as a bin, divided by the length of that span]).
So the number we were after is 0.53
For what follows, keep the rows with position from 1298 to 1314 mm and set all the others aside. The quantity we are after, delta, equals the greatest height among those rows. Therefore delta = 358.7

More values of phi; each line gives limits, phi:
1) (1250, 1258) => 98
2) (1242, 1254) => 123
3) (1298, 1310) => 178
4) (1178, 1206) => 155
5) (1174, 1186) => 148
